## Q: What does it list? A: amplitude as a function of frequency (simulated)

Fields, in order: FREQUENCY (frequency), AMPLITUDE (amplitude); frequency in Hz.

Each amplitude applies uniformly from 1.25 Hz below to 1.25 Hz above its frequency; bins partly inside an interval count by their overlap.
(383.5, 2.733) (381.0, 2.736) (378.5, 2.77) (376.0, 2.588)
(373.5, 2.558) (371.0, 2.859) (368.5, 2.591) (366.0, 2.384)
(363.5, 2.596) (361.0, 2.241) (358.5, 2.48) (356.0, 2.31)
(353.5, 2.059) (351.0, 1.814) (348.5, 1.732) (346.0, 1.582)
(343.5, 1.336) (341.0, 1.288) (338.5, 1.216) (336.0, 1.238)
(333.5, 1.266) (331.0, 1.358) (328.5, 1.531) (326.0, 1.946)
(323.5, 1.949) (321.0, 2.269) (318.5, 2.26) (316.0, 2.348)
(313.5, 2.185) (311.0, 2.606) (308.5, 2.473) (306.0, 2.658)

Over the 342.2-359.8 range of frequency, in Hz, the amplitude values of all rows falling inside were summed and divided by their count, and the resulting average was 1.9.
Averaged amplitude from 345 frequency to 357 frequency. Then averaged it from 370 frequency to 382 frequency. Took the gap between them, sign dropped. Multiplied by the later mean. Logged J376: 2.2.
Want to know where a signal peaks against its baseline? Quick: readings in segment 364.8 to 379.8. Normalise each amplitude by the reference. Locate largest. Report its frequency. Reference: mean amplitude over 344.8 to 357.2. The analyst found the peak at 371.0 Hz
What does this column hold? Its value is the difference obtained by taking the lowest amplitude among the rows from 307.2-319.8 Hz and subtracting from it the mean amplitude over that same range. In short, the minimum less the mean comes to -0.19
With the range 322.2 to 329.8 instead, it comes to -0.28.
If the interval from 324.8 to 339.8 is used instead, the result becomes -0.21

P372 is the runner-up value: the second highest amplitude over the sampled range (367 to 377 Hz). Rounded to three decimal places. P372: 2.591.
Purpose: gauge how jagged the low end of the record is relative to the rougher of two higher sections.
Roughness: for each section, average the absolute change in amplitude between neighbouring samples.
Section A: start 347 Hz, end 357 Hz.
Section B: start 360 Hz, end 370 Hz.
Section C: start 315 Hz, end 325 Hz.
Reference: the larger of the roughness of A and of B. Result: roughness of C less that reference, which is -0.12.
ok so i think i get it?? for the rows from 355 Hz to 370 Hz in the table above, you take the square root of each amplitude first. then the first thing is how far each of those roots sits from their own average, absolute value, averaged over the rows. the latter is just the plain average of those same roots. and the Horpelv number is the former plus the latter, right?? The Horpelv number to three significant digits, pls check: 1.60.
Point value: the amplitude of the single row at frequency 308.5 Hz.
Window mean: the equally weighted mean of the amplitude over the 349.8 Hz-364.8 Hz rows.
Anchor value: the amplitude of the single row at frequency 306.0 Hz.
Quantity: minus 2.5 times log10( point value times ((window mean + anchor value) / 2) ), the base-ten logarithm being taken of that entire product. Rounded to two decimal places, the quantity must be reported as -1.96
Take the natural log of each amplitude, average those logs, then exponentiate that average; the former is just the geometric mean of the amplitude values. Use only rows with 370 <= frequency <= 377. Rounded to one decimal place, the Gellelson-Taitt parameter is 2.7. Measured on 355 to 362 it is 2.3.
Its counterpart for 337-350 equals 1.4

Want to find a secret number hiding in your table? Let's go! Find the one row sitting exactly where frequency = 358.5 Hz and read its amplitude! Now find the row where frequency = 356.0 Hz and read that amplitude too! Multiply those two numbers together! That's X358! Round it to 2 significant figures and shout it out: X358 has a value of 5.7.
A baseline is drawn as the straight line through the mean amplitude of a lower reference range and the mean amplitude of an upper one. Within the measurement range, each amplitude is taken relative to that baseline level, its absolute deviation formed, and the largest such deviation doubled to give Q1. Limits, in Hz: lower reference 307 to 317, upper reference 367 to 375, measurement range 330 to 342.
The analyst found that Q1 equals 2.6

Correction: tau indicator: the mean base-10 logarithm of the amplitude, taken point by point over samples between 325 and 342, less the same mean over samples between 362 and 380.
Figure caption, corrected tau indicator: -0.28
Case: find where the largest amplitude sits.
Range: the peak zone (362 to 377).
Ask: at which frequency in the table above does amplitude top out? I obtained 371.0 Hz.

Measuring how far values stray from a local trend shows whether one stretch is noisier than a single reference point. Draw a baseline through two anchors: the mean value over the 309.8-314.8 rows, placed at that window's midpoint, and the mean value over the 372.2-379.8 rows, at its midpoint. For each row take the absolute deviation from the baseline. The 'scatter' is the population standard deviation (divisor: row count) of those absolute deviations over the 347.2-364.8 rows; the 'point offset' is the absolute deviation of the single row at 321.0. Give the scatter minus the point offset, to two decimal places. 0.12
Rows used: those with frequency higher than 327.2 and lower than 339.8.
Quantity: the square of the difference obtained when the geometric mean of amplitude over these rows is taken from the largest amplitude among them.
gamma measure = 0.046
